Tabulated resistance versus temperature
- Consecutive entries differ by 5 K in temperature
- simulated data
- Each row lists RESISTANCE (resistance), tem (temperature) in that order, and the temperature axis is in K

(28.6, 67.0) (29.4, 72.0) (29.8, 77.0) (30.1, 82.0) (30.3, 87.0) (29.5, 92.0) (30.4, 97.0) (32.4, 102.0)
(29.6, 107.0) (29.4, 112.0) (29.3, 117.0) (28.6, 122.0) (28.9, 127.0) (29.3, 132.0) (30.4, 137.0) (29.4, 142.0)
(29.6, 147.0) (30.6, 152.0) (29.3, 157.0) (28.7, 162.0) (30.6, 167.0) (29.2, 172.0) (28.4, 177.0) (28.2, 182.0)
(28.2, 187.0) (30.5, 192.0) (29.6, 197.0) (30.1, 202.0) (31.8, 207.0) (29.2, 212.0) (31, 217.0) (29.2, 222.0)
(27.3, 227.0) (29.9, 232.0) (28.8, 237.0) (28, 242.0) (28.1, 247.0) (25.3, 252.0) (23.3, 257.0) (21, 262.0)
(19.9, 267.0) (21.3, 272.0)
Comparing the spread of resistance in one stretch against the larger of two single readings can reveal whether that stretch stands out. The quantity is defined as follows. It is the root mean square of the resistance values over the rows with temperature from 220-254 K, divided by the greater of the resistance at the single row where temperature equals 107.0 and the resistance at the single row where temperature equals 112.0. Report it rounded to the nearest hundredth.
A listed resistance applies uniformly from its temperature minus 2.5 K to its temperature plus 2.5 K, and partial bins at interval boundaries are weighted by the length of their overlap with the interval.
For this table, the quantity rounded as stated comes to 0.95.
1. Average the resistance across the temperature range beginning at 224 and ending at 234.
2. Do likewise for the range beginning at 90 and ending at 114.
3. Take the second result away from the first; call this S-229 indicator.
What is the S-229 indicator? -1.7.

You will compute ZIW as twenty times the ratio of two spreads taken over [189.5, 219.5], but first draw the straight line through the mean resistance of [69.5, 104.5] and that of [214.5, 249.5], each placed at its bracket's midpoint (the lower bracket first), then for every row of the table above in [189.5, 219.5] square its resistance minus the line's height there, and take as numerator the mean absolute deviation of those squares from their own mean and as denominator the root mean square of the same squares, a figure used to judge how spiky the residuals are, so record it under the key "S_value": 12.8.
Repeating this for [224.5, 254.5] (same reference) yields 12.1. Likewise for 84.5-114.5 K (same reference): 12.9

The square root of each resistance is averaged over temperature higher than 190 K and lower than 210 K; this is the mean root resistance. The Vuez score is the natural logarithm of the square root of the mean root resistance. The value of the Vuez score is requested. 0.854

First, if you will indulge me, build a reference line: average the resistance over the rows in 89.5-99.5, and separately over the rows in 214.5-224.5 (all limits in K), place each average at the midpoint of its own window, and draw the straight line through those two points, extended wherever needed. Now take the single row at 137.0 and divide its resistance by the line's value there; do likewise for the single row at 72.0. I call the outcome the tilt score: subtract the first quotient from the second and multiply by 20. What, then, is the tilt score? -0.62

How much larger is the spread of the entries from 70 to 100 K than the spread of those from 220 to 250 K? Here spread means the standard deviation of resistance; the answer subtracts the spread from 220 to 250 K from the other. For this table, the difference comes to -0.5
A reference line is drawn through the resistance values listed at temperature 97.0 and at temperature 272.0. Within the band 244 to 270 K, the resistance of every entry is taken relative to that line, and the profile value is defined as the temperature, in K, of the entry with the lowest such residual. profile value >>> 267.0 K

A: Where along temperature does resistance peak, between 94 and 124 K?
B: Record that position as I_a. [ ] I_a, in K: 102.0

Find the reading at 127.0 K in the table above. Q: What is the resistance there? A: 28.9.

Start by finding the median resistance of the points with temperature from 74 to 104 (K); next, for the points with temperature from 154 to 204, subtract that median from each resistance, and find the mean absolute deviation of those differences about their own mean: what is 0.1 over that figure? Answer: 0.135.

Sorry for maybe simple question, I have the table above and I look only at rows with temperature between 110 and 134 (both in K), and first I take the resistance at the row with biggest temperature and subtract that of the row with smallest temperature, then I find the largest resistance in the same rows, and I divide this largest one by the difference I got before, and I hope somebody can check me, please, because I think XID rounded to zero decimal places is -294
